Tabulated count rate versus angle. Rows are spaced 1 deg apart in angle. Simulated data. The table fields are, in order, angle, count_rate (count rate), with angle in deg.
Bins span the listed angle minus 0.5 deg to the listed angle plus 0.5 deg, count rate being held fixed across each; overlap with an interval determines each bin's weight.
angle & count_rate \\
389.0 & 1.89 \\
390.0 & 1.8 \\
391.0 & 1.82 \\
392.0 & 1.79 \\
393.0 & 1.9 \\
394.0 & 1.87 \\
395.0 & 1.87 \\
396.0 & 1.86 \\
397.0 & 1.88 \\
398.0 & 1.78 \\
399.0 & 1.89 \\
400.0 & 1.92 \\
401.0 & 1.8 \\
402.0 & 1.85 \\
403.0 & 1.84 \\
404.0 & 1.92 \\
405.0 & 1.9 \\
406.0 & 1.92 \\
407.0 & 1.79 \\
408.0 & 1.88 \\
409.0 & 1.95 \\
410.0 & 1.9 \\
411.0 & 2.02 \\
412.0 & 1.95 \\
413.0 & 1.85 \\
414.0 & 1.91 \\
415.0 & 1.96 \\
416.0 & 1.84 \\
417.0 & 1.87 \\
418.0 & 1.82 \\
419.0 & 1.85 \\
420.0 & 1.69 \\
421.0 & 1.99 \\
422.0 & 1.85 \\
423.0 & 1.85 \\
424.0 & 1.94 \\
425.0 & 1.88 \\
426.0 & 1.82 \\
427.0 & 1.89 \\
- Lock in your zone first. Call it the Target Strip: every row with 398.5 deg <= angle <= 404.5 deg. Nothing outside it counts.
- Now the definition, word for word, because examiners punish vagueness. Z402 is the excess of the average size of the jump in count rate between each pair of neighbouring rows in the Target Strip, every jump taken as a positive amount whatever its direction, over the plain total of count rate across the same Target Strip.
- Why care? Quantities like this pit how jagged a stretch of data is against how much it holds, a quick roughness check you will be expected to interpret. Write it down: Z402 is -11.2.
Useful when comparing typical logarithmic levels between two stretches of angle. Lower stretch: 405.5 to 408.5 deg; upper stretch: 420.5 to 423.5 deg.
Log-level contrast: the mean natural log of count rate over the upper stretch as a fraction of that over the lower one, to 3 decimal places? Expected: 1.028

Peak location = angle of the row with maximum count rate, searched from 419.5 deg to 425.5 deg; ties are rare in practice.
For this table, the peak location 421.0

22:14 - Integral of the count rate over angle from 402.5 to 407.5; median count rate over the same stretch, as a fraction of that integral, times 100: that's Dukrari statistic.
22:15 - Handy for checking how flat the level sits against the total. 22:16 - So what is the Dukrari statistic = 20.3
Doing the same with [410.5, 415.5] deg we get 20.1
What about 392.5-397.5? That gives 19.9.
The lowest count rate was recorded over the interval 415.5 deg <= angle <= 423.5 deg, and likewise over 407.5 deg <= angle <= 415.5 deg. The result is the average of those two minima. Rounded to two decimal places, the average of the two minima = 1.77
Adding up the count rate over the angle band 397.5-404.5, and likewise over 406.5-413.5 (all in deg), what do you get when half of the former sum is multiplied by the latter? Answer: 86.7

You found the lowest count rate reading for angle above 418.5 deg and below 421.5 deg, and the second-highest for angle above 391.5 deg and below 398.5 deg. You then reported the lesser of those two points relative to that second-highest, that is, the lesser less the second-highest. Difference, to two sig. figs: -0.19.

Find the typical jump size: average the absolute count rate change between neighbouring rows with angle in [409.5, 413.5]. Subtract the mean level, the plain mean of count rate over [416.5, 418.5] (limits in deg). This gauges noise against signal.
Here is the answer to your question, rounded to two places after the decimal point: -1.75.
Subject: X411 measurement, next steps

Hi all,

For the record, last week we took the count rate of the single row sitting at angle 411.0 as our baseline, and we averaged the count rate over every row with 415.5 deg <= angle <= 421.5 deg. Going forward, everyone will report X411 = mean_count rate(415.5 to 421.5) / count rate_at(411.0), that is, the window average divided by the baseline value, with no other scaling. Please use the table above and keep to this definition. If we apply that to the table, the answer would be 0.91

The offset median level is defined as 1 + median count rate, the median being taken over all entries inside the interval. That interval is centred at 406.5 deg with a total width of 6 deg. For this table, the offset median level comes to 2.91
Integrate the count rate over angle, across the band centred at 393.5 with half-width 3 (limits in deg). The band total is 11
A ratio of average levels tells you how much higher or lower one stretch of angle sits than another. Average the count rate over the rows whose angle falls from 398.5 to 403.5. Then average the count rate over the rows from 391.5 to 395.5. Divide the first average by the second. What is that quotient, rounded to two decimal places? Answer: 1.00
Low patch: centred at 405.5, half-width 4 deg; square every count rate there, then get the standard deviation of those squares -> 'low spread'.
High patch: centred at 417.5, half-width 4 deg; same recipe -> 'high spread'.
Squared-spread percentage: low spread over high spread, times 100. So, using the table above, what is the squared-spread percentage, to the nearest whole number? 57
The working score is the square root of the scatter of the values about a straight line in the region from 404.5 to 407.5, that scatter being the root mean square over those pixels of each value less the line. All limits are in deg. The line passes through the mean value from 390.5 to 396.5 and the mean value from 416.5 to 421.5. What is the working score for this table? 0.25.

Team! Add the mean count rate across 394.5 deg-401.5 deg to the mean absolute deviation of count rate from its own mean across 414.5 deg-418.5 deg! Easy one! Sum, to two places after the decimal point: 1.90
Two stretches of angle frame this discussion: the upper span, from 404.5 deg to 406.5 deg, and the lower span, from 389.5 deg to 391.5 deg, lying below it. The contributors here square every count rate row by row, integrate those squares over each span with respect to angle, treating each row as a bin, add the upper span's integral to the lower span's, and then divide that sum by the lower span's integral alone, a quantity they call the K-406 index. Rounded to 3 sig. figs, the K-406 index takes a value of 2.11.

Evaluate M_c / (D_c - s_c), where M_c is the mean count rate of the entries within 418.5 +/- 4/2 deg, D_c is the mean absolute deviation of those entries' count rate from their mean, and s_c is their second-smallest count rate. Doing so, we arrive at -1.03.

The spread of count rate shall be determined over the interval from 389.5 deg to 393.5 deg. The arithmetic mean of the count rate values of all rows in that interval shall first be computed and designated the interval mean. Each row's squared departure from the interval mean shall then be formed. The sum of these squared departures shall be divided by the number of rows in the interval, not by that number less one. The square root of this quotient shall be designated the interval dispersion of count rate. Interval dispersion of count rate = 0.0432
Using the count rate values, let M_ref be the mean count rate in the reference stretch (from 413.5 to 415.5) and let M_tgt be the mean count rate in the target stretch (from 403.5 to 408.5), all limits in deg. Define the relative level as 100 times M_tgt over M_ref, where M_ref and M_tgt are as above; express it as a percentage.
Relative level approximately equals 97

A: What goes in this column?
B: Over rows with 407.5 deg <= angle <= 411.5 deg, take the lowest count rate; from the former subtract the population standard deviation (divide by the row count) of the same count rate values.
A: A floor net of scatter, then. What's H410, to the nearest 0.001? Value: 1.826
